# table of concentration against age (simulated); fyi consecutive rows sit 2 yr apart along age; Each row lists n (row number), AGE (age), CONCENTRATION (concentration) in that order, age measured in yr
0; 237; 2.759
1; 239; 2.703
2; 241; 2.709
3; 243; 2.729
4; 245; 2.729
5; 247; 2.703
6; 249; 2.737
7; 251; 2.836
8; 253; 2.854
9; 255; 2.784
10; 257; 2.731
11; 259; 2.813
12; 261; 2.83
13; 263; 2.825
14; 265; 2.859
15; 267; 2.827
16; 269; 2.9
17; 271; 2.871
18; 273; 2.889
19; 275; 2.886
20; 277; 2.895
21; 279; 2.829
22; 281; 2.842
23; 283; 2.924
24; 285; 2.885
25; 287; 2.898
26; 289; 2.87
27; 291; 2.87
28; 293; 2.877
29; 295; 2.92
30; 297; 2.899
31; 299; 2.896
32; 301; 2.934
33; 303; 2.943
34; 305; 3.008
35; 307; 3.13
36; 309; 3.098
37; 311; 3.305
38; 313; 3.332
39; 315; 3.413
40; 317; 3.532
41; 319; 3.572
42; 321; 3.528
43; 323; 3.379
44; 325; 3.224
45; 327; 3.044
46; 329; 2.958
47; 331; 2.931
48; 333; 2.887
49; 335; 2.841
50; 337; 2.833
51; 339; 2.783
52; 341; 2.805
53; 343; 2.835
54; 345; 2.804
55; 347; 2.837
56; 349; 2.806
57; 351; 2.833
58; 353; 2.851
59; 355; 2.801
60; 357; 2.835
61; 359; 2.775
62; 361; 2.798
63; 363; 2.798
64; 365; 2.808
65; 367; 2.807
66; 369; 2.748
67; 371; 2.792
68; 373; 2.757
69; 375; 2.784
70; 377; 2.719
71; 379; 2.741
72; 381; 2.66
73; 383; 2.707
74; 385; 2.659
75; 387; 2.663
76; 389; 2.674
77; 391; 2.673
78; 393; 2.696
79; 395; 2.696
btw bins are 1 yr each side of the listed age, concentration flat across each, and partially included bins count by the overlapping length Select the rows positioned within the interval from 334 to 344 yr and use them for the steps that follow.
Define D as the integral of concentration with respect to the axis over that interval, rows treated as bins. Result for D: 28.2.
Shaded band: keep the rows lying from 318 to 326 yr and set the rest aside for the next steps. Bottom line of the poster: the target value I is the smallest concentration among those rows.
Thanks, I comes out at 3.224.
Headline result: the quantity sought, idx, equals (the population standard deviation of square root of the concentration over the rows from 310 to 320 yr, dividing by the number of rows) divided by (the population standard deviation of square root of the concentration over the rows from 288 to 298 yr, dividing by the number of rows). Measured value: 5.0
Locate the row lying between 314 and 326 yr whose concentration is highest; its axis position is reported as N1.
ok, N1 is 319 yr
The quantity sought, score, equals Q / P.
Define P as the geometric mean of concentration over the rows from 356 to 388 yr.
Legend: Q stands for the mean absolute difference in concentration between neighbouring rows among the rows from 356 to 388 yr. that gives 0.0127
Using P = 2.75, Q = 0.035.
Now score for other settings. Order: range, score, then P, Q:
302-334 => 0.0287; 3.20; 0.092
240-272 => 0.0141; 2.80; 0.039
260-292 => 0.0103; 2.87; 0.030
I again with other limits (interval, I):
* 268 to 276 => 2.871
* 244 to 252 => 2.703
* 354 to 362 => 2.775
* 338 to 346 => 2.783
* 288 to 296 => 2.87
